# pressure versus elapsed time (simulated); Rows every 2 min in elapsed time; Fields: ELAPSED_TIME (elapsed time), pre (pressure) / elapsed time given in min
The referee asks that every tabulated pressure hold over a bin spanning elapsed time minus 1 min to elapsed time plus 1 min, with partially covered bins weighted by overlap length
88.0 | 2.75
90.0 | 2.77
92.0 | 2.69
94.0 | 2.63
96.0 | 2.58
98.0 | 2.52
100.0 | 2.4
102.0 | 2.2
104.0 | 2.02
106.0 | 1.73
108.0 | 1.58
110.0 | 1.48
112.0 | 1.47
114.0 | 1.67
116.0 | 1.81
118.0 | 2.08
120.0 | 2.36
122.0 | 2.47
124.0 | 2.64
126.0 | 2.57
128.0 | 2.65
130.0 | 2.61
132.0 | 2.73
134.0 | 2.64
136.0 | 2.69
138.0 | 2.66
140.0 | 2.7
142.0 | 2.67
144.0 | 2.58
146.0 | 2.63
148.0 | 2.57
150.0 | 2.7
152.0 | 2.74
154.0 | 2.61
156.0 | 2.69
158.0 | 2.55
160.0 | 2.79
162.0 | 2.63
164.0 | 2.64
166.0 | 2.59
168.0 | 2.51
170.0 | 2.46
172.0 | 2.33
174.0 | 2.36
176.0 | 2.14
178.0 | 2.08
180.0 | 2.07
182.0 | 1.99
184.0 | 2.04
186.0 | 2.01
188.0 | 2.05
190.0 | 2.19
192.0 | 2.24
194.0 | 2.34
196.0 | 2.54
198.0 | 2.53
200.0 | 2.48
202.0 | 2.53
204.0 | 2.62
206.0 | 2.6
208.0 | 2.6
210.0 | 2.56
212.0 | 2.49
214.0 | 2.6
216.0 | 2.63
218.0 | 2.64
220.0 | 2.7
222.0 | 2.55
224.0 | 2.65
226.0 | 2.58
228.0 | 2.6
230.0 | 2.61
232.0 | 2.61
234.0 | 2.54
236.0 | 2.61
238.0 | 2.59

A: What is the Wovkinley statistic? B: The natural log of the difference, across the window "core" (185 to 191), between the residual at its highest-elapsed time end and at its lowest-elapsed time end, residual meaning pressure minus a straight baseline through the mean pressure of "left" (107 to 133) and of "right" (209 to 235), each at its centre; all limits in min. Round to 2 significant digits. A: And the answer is -1.8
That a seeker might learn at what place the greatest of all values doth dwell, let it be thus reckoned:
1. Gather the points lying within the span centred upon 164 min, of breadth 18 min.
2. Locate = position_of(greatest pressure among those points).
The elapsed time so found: 160.0 min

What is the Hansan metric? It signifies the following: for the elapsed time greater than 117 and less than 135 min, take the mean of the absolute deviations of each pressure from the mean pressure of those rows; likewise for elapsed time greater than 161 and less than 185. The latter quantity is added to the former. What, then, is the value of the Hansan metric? 0.36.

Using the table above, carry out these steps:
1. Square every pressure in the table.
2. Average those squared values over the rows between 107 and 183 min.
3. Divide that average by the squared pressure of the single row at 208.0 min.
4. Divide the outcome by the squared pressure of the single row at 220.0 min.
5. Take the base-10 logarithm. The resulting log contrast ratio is -0.92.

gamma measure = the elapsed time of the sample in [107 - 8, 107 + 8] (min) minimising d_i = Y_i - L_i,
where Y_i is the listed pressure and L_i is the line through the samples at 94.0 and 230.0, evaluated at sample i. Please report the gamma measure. 112.0 min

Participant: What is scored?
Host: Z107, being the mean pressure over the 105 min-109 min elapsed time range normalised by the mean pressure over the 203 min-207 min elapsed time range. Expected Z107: 0.63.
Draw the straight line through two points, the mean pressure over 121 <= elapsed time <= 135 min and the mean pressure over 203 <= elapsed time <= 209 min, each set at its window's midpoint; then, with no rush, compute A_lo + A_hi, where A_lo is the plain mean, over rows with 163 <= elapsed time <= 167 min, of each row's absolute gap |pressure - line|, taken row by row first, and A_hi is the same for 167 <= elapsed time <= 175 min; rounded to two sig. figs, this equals 0.22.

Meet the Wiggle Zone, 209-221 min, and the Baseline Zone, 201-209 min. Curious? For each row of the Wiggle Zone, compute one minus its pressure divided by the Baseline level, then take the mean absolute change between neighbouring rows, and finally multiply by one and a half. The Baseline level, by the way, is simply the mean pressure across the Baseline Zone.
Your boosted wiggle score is 0.03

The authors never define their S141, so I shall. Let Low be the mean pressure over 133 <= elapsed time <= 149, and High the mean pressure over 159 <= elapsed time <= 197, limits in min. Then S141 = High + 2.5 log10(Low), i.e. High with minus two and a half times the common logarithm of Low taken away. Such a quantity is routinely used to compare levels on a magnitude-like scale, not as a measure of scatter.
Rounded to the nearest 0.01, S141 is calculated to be 3.37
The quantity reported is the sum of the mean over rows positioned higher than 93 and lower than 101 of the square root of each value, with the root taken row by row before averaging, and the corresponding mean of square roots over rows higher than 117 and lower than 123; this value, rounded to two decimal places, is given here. 3.11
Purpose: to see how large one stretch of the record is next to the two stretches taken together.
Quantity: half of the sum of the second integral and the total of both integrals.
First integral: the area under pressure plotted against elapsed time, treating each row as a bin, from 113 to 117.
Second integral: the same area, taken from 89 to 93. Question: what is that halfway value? 14.4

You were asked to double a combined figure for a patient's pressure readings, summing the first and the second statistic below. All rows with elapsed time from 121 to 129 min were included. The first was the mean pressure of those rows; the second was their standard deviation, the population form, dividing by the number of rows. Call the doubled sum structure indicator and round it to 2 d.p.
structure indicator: 5.31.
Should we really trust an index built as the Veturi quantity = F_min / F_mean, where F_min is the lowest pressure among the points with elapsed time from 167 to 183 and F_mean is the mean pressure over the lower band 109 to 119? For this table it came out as 1.17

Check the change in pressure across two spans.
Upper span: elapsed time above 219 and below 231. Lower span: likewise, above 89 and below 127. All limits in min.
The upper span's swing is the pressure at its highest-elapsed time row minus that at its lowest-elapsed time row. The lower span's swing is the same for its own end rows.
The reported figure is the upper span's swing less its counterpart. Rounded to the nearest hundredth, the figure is 0.11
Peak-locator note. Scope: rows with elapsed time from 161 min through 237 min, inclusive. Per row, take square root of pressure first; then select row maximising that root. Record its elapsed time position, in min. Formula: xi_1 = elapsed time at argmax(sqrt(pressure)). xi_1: 220.0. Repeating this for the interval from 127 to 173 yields 160.0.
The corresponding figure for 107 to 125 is 124.0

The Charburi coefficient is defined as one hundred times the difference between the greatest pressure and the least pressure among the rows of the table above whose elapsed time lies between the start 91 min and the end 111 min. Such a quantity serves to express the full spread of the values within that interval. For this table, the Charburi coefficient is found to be 121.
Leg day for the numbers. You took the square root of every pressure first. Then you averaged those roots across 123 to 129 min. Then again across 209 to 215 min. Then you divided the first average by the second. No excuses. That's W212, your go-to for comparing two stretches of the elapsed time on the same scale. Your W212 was 1.01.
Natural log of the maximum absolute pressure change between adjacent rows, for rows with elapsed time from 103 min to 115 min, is -1.2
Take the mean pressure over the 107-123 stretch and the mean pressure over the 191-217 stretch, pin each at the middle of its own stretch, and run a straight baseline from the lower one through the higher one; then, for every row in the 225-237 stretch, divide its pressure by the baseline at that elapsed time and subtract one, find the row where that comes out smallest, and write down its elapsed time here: 234.0 min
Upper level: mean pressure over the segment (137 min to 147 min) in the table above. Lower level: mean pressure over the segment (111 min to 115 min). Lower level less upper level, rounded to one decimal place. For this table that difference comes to -1.1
